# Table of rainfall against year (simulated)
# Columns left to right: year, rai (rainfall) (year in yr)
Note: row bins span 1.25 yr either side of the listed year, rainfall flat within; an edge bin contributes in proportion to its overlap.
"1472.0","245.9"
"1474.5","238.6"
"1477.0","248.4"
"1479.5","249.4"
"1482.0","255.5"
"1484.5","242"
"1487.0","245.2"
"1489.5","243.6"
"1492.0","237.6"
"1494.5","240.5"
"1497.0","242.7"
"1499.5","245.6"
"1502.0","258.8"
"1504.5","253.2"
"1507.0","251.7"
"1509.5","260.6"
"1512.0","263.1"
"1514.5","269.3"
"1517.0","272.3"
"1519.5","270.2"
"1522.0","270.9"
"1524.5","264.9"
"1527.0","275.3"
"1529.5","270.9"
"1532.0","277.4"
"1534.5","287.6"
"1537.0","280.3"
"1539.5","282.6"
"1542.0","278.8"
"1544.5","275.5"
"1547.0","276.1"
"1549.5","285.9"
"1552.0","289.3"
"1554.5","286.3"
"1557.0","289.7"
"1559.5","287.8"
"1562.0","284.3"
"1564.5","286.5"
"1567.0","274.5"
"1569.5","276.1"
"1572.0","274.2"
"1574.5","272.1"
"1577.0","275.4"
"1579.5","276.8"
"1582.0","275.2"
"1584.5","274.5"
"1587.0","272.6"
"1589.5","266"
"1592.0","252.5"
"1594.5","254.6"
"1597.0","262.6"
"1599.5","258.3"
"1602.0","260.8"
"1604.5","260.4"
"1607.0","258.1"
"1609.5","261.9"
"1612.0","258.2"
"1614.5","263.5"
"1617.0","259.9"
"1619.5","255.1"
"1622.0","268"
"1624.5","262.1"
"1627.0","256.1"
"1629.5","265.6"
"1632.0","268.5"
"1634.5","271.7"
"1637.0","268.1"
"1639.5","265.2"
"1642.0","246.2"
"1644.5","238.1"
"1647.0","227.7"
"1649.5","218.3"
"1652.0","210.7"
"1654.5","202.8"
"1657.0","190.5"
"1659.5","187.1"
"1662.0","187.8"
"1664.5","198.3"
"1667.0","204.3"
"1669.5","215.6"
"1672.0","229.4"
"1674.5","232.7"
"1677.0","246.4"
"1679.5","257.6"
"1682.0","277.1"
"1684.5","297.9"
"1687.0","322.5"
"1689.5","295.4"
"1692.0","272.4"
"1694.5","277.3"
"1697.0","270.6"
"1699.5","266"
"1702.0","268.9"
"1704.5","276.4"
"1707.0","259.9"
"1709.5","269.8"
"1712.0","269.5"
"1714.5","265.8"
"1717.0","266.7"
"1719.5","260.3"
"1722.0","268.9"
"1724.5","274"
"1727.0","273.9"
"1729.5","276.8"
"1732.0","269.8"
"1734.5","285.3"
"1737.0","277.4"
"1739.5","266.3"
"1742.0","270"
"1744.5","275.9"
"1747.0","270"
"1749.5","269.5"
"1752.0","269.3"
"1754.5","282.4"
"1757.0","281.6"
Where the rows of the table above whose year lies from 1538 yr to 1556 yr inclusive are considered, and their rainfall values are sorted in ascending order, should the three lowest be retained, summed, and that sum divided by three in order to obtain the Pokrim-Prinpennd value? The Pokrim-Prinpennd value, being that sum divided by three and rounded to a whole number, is 277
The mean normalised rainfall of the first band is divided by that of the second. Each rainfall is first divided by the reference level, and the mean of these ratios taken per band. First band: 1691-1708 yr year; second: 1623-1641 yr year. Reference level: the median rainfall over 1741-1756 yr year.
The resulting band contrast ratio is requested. 1.02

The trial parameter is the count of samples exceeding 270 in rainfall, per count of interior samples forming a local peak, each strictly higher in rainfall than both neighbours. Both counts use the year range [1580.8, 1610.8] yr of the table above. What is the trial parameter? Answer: 1.5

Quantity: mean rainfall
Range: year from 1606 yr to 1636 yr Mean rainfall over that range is 262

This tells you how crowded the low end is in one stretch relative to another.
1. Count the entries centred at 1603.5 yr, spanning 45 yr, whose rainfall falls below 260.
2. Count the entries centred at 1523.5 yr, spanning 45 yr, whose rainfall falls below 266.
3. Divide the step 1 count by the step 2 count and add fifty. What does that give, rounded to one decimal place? 51.2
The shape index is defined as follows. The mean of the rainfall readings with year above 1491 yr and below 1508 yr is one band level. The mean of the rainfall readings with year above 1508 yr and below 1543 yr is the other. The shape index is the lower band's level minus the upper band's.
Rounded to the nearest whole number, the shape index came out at -26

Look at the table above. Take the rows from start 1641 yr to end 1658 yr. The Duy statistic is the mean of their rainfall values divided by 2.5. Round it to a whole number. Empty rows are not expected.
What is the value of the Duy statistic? 88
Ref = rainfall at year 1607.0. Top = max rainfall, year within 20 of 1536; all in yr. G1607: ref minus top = -31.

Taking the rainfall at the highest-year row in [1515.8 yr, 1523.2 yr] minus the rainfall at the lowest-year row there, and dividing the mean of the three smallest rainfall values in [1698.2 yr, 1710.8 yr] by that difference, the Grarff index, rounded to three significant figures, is -189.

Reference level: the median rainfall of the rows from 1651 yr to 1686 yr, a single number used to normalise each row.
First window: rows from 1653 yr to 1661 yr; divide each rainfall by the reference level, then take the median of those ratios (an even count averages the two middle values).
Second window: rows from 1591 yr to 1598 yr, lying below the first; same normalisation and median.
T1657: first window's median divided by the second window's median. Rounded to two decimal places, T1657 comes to 0.75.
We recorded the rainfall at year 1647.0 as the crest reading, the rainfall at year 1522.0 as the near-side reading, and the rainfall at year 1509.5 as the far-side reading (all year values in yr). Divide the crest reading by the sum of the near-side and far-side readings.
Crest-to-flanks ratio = 0.43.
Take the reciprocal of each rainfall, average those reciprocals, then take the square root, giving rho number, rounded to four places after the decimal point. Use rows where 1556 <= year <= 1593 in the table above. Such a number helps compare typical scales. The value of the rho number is 0.0602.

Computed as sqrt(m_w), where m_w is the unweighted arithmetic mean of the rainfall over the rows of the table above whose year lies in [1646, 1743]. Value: 15.9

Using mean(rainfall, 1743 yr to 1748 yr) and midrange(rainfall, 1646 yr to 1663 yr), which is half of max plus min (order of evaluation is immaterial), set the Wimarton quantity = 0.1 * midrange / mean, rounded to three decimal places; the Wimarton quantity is 0.076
